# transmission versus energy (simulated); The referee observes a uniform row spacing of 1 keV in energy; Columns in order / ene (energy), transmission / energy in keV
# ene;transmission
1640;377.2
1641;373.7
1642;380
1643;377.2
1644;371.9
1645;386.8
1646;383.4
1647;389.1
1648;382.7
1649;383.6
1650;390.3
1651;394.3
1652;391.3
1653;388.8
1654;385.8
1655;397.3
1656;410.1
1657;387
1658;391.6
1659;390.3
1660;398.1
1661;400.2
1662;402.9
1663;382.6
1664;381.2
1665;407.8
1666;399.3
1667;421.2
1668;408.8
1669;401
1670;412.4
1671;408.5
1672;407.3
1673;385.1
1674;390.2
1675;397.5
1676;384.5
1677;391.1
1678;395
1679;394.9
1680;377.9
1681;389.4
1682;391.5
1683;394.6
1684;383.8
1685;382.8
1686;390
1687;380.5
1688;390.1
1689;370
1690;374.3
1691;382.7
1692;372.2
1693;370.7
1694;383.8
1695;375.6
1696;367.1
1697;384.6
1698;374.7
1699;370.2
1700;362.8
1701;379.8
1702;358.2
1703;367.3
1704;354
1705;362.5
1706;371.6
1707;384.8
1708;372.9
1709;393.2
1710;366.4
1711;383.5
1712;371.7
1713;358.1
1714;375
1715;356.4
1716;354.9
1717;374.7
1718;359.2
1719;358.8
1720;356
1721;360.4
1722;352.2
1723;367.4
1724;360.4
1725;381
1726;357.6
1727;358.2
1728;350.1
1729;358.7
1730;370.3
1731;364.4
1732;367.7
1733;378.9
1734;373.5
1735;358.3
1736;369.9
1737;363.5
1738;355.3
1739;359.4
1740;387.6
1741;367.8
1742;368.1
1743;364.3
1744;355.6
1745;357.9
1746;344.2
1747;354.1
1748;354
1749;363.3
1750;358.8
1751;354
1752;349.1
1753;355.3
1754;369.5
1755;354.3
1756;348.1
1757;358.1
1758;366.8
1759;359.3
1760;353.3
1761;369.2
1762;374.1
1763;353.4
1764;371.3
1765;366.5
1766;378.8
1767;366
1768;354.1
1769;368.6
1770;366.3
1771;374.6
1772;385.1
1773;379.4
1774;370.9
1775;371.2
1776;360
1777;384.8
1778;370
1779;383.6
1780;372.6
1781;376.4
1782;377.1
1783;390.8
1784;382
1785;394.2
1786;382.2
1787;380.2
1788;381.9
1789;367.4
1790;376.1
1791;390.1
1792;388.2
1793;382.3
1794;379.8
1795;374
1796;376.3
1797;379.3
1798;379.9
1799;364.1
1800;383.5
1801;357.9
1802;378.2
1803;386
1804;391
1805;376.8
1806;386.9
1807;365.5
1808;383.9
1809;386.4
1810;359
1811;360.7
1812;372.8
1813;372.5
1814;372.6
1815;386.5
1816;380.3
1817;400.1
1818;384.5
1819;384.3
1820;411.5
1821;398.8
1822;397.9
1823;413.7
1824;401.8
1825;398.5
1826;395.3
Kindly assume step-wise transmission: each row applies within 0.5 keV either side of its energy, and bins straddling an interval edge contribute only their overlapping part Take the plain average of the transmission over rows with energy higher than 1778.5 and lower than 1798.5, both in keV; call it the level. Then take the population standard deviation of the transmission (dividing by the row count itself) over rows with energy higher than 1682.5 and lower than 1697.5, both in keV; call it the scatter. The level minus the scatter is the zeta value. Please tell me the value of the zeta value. 373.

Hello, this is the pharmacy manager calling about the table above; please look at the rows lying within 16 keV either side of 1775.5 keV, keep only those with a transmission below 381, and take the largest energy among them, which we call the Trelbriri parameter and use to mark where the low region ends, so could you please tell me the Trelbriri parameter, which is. 1790 keV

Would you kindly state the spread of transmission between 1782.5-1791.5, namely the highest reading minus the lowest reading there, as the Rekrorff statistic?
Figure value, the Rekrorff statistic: 27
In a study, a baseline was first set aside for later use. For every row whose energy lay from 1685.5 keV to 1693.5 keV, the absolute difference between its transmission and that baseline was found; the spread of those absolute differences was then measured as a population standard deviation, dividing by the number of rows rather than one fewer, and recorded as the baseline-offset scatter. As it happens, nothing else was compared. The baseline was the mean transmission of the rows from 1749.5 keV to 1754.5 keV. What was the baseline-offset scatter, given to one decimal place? 7.7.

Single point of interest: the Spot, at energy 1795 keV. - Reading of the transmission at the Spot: 374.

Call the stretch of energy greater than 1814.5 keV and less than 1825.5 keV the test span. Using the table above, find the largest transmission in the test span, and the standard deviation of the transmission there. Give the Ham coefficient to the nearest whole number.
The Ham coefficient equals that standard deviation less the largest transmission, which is -403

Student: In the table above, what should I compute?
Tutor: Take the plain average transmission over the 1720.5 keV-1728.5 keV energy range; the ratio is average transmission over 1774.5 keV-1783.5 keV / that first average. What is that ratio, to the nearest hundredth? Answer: 1.04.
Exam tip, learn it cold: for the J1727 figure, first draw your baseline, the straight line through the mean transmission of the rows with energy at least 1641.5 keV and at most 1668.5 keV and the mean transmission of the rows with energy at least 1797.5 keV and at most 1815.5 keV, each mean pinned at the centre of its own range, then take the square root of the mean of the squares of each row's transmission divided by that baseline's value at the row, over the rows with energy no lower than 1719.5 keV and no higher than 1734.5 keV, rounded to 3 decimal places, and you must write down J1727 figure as 0.947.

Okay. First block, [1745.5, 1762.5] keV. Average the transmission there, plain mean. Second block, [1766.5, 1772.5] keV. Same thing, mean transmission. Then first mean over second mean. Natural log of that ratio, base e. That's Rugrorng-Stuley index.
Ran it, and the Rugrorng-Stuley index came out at -0.031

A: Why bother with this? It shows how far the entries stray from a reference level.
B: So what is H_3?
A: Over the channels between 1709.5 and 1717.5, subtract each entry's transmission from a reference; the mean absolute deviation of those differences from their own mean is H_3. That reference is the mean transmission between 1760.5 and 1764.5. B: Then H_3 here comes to 8.6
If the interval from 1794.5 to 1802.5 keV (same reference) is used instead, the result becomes 6.6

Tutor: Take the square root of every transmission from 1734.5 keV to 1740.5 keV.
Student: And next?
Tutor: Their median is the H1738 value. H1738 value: 19.0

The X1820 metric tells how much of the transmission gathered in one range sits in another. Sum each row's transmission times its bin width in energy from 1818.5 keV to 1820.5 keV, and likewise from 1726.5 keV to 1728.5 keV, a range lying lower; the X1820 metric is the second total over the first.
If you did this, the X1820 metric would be 0.89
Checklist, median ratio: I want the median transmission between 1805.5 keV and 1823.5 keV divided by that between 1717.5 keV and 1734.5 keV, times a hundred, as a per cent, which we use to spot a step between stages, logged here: 107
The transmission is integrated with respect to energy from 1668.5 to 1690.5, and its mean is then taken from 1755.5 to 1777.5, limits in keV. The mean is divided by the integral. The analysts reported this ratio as 0.0427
